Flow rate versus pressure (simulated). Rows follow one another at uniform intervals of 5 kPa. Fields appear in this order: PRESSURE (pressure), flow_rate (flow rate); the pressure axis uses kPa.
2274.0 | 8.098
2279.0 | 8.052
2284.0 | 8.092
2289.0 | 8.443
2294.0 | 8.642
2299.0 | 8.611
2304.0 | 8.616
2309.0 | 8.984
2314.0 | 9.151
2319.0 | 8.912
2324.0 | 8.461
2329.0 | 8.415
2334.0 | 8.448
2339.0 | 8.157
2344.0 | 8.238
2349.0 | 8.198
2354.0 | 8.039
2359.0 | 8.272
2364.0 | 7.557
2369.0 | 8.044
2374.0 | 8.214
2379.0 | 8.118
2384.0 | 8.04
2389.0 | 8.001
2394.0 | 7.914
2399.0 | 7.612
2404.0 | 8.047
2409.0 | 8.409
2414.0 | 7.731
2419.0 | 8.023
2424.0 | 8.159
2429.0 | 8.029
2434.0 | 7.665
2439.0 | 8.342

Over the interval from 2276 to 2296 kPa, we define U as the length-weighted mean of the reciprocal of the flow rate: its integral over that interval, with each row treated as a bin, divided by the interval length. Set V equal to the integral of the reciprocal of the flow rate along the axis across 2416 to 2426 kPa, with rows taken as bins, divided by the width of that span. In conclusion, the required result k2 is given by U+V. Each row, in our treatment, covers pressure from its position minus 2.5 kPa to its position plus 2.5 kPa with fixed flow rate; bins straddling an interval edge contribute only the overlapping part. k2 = 0.245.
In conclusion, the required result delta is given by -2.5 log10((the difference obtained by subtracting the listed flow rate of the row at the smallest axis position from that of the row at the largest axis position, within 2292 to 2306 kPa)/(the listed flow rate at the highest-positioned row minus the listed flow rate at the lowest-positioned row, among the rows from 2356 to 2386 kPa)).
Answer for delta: 2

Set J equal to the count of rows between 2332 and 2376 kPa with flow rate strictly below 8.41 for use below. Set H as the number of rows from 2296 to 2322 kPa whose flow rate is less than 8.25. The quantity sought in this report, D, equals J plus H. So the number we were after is 8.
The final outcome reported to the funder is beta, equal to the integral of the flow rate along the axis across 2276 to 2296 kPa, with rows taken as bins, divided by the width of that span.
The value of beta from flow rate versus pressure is 8.29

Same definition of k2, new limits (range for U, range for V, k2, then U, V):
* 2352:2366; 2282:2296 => 0.245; 0.126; 0.1192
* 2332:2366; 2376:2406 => 0.249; 0.123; 0.1257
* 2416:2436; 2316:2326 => 0.240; 0.126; 0.1148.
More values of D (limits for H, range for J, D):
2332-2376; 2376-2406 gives 13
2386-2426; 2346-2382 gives 14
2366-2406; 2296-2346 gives 10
